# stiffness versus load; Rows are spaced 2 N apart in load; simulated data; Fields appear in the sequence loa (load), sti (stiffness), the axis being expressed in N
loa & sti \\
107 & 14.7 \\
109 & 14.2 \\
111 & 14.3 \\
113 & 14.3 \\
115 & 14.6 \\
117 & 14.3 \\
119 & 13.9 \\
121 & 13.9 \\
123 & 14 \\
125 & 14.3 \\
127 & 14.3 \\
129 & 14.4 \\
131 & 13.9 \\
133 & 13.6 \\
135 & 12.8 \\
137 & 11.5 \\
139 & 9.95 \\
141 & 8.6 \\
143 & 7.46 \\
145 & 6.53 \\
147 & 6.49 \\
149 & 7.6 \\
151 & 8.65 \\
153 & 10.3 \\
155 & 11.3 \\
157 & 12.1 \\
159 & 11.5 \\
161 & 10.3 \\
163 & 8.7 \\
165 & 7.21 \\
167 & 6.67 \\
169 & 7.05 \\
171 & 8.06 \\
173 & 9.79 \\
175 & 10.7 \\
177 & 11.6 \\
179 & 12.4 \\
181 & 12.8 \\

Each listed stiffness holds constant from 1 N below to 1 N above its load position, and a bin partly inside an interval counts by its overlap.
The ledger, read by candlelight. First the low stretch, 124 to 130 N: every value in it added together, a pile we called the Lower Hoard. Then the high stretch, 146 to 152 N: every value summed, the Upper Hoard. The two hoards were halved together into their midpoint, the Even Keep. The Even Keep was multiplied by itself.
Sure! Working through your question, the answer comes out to 1080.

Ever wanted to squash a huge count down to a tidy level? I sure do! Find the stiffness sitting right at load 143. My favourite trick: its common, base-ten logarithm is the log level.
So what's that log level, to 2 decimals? 0.87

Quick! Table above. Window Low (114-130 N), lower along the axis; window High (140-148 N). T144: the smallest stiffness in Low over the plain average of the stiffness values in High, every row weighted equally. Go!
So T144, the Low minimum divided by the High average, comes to 1.91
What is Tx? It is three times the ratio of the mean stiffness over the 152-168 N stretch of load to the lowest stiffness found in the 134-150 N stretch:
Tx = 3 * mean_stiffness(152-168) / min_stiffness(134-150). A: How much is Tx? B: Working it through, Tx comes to 4.5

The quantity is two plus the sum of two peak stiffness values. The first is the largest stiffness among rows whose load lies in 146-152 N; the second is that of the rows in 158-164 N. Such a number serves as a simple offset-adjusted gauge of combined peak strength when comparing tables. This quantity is 22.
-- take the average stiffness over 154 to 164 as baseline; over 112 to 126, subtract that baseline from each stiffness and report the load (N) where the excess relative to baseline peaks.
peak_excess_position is 115 N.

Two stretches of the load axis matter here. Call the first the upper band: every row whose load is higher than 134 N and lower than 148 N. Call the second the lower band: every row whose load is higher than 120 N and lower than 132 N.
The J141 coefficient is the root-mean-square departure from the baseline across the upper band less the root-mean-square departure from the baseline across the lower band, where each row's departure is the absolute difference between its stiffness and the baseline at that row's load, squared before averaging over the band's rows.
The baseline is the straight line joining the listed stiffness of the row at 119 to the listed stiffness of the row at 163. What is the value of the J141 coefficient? 1.7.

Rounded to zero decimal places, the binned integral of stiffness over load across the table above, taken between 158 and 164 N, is 61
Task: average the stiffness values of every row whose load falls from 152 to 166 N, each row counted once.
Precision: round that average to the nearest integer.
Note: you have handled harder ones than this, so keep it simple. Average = 10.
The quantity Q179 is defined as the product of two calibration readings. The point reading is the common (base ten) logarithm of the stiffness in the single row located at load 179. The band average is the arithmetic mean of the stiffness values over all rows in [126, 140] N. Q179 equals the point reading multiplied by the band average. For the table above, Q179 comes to 14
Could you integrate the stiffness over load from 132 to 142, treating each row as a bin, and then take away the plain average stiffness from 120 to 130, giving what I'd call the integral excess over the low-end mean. 99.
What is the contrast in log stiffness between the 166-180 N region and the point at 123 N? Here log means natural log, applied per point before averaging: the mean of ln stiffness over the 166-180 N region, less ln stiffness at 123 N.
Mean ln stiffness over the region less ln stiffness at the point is -0.42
